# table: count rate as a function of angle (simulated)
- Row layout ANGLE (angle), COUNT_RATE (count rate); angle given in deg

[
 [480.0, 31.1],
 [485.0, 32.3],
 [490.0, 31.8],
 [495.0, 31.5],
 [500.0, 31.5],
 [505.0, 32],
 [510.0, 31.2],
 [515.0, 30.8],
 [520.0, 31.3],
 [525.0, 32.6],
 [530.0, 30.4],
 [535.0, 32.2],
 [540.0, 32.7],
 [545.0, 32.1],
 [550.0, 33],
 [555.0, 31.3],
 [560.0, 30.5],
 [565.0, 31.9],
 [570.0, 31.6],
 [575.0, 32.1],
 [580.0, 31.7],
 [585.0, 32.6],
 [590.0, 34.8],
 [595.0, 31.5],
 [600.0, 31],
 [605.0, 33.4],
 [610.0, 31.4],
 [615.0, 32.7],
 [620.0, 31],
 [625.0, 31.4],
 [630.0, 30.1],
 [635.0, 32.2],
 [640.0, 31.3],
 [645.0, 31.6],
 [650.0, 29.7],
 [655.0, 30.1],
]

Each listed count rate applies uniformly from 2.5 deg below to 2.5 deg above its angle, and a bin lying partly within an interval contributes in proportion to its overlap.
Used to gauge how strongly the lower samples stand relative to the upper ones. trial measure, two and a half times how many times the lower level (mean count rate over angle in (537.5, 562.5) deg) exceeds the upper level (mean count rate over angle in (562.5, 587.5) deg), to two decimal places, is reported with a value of 2.50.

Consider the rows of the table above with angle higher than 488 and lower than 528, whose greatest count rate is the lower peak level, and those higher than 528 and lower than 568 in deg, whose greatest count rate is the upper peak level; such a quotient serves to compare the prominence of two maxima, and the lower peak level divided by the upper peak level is 0.99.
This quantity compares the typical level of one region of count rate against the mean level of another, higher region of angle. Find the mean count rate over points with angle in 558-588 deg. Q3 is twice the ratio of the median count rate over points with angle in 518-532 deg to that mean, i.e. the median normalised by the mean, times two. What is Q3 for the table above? 1.97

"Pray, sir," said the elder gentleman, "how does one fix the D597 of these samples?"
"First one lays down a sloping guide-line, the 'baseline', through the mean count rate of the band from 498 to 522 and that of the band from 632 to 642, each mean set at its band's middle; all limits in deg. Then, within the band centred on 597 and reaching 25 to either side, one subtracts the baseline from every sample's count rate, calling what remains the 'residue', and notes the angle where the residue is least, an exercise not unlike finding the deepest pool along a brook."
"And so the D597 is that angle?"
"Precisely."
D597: 620.0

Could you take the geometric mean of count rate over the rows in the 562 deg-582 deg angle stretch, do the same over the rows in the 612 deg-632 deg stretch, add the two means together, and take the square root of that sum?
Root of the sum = 7.944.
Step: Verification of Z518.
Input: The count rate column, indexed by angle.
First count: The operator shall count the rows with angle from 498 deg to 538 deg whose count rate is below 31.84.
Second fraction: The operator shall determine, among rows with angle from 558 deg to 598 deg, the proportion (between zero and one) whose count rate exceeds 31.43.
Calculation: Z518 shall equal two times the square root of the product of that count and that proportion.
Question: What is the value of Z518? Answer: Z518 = 4.2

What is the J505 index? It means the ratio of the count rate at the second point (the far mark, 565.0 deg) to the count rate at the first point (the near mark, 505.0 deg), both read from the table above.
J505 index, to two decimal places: 1.00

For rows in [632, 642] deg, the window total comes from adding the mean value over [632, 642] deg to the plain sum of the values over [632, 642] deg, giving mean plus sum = 95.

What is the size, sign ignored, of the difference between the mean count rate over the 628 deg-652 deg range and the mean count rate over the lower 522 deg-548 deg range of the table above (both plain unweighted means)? 1.0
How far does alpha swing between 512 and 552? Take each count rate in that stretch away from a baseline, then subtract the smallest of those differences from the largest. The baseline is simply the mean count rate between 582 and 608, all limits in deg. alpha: 2.6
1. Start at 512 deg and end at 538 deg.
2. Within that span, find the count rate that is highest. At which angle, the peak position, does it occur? 525.0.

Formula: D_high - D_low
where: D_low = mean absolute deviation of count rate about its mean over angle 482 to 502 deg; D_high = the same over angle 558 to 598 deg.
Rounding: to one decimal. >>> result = 0.5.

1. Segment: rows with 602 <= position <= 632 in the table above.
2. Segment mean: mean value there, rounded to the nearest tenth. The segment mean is 31.7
